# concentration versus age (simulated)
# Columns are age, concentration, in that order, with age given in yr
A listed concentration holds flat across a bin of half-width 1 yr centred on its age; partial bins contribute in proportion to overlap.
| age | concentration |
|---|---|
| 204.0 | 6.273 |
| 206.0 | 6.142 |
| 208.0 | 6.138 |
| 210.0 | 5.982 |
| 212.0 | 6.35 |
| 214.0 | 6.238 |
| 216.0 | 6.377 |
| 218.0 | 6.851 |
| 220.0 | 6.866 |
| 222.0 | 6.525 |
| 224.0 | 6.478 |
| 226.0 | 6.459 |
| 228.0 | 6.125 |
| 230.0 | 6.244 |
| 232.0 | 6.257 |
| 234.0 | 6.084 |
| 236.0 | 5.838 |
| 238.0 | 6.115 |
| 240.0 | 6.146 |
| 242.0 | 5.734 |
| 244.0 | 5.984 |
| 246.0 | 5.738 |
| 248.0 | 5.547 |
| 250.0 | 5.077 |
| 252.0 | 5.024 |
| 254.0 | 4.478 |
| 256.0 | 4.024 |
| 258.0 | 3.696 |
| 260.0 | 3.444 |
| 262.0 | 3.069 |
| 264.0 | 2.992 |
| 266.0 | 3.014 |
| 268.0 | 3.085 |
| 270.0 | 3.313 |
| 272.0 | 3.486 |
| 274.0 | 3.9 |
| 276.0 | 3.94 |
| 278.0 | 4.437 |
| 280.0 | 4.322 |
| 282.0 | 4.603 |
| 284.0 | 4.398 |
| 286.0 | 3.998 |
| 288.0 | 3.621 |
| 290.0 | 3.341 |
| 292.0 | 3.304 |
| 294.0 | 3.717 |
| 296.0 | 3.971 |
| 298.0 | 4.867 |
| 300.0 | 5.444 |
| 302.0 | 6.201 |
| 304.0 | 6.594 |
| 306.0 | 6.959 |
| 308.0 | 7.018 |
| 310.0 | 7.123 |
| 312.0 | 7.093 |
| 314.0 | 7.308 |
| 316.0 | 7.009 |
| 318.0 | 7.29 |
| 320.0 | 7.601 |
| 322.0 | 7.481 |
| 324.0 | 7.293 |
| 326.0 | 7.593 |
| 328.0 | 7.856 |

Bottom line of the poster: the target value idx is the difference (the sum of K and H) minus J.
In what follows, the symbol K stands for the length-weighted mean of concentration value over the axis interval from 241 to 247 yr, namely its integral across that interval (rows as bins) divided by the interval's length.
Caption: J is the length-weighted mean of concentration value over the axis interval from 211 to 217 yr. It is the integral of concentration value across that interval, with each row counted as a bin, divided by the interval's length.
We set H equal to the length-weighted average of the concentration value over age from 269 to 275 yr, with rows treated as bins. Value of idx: 3.1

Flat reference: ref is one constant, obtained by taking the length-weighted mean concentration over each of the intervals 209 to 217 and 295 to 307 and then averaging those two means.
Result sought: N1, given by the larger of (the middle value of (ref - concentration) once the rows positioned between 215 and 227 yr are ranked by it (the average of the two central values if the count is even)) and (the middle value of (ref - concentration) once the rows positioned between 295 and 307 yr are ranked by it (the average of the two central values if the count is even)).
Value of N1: 0.1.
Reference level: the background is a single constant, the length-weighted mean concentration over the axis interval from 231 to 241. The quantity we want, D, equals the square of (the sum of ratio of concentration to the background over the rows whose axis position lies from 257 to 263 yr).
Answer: 3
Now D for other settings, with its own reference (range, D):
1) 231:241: 25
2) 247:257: 16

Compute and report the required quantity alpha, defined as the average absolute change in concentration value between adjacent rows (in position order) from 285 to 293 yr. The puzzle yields 0.23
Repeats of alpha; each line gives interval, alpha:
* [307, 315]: 0.12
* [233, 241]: 0.18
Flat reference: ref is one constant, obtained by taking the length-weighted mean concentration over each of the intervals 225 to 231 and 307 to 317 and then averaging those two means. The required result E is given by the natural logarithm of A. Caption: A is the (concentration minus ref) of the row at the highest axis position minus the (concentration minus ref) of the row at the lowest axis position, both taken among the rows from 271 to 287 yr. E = -0.7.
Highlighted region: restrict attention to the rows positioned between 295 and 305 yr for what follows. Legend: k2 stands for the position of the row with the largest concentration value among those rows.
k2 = 304.0 yr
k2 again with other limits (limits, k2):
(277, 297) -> 282.0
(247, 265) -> 248.0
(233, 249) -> 240.0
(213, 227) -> 220.0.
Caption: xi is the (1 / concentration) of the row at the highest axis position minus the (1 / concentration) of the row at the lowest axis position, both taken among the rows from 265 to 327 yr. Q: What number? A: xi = -0.20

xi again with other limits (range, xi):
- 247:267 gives 0.15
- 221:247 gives 0.02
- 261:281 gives -0.09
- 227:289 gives 0.11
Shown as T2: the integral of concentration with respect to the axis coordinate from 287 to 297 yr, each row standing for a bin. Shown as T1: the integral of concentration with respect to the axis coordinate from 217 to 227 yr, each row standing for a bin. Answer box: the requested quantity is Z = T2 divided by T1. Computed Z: 0.54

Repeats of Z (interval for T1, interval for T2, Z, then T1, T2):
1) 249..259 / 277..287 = 0.98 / 45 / 44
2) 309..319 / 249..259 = 0.62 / 72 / 45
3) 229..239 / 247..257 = 0.79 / 61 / 48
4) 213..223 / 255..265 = 0.52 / 66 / 34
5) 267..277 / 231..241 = 1.72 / 35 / 61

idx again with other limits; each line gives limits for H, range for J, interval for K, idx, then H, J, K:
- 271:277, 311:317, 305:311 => 3.7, 3.8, 7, 7.0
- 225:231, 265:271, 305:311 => 10.2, 6.3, 3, 7.0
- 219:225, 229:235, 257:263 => 3.8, 6.6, 6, 3.4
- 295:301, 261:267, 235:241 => 7.8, 4.8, 3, 6.0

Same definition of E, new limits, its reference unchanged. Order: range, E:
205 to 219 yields -0.3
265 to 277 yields -0.1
